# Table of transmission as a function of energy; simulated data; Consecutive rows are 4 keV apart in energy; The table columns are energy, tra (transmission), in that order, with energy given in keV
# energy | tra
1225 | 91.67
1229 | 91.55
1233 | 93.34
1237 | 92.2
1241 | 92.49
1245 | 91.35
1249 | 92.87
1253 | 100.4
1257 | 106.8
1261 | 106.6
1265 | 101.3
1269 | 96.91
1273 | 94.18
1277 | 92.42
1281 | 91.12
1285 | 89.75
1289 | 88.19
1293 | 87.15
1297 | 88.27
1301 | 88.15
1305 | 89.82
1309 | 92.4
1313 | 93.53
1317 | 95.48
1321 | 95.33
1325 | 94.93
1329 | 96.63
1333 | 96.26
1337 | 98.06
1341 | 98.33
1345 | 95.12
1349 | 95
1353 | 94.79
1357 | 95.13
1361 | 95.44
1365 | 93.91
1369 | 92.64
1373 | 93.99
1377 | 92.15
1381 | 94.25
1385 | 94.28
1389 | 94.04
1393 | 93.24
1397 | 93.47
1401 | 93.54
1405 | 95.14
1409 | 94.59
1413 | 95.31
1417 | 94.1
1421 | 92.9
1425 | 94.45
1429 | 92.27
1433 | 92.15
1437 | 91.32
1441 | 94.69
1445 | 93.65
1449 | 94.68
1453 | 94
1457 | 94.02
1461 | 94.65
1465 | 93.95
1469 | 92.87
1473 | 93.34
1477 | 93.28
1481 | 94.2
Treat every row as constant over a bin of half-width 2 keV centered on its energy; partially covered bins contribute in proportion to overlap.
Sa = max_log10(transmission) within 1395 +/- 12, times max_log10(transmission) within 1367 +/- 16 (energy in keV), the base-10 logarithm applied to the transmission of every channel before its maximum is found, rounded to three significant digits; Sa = 3.92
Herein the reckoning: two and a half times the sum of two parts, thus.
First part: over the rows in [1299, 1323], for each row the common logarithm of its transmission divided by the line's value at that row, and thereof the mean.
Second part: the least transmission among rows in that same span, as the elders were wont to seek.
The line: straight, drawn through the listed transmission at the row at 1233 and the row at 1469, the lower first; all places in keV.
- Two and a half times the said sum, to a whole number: 220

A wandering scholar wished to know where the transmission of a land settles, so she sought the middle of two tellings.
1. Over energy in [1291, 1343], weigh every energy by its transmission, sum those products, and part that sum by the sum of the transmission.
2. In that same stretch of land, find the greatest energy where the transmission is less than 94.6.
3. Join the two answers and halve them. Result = 1315.3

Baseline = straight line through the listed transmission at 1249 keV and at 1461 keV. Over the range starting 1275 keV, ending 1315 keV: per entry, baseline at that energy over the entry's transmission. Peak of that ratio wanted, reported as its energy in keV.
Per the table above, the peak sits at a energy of 1293 keV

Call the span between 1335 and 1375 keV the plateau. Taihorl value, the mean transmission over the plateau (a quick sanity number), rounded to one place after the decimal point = 95.2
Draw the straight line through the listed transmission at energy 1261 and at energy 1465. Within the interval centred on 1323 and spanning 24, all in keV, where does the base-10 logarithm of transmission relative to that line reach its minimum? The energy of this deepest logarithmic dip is 1313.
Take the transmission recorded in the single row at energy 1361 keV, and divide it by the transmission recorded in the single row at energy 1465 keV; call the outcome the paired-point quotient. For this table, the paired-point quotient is 1.016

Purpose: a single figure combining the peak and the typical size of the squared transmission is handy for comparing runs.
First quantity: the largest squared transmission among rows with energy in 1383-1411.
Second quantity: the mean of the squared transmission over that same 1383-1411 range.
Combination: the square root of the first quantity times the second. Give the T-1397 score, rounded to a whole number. 8947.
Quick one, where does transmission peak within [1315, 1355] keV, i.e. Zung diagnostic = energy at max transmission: 1341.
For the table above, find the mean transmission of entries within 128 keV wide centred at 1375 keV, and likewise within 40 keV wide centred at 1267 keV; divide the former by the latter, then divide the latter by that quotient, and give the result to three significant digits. 100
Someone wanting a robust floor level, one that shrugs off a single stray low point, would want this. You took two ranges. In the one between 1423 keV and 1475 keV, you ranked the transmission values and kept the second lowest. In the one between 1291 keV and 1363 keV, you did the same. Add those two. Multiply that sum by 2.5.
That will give 451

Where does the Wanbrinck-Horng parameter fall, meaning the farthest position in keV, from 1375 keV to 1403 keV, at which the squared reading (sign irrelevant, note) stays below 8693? 1377 keV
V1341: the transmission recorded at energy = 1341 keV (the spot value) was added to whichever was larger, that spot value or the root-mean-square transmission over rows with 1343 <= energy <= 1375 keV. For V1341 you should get 197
